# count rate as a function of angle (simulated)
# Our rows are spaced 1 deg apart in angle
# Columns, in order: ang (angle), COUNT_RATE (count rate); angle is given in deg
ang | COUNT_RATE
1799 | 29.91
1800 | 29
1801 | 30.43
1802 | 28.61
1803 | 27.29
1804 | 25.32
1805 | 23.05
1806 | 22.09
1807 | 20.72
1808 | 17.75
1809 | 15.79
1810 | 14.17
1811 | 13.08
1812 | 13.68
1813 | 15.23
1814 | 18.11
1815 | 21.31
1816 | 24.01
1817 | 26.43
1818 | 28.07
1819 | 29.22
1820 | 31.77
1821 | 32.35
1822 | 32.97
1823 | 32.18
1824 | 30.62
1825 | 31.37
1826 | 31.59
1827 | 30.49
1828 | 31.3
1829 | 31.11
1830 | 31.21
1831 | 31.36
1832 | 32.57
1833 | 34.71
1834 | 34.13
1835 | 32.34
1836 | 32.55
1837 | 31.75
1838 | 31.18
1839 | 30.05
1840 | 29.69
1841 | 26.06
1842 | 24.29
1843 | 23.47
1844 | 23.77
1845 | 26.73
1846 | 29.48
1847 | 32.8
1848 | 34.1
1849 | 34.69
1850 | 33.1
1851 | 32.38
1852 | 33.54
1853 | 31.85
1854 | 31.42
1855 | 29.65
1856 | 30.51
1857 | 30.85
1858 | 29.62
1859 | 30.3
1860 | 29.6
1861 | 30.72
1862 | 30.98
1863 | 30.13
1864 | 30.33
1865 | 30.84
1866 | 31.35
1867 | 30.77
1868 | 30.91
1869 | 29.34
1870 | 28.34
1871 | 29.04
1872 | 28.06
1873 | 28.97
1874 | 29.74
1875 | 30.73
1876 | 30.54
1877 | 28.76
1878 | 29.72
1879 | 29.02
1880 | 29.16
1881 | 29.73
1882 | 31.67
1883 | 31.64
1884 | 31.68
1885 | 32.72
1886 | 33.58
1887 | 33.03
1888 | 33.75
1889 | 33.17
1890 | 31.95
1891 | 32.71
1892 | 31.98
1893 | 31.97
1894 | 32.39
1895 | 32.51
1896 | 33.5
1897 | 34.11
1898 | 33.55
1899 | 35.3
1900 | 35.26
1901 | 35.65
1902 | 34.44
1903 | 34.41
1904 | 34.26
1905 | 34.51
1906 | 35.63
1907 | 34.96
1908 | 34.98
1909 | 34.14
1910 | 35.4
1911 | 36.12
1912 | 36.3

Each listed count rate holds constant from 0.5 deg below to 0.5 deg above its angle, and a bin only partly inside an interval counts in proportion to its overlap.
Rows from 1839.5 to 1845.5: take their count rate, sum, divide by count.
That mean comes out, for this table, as 25.7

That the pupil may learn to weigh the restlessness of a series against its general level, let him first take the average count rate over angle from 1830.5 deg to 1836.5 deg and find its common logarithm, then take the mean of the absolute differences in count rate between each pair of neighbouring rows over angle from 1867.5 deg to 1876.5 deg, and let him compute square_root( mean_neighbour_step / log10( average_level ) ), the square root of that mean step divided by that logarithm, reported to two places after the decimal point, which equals 0.77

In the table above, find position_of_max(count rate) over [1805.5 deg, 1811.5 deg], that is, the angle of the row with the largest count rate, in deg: 1806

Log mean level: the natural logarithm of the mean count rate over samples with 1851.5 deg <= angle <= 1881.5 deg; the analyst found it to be 3.41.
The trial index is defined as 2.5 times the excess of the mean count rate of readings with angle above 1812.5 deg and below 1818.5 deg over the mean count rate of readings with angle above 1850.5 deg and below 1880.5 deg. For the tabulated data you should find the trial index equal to -20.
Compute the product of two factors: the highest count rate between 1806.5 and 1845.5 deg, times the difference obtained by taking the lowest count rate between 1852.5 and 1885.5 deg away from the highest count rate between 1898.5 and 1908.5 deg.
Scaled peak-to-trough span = 263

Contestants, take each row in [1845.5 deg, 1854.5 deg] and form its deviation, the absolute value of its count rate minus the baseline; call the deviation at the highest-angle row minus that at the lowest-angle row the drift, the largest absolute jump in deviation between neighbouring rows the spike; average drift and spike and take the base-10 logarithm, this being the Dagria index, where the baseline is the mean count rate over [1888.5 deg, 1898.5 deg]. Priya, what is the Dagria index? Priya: -0.17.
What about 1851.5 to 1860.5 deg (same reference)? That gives 0.32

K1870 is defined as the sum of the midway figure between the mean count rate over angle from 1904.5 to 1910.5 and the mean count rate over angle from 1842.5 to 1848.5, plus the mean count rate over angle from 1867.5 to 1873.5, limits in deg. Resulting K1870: 61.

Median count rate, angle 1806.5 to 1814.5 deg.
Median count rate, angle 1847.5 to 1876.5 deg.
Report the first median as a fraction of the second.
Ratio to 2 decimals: 0.50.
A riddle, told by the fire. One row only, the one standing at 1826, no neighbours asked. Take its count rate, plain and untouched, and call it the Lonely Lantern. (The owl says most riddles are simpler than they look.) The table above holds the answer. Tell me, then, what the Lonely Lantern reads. 31.59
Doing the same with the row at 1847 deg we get 32.8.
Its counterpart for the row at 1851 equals 32.38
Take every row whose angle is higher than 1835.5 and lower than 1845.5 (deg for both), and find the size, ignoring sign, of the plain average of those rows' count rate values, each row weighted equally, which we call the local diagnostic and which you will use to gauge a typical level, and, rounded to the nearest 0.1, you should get 28.0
